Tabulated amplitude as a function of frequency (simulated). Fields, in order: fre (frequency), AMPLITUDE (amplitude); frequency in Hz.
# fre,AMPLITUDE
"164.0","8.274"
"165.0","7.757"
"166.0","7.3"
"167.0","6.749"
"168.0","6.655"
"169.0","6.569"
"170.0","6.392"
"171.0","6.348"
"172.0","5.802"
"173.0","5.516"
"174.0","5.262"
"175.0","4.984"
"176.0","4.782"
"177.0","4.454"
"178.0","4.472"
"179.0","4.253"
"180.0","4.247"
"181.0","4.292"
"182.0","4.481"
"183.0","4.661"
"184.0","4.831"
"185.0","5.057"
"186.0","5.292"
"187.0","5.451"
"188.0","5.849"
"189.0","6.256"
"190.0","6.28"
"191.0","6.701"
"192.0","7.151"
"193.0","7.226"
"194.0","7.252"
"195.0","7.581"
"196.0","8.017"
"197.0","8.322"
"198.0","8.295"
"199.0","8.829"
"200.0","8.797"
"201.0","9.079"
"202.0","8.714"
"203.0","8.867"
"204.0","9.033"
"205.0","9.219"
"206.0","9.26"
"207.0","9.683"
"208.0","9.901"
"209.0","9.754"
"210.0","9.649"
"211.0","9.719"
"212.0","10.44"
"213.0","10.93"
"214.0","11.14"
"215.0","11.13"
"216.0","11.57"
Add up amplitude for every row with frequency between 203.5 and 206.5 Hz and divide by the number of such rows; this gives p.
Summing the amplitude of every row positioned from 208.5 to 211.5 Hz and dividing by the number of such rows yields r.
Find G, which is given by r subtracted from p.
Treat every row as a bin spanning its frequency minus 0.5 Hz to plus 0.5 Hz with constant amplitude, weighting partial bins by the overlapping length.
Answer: -0.5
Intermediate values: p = 9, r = 9.7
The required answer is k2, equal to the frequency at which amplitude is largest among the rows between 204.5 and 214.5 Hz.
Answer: 214.0 Hz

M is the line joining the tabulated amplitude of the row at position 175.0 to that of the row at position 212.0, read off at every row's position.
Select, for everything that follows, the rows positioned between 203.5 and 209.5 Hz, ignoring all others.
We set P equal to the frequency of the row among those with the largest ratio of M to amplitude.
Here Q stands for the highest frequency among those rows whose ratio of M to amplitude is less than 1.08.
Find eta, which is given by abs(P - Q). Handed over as 3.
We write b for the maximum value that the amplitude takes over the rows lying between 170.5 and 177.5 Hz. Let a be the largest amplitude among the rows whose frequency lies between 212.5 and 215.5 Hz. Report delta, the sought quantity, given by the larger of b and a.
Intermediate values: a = 11.14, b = 6.348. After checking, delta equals 11.1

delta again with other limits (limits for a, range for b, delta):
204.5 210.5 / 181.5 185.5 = 9.9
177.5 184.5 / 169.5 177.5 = 6.4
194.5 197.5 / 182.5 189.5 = 8.3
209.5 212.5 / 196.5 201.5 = 10.4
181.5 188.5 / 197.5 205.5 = 9.2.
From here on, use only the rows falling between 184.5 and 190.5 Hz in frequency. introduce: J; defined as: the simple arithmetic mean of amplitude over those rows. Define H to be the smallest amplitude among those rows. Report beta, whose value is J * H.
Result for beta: 29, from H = 5.057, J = 6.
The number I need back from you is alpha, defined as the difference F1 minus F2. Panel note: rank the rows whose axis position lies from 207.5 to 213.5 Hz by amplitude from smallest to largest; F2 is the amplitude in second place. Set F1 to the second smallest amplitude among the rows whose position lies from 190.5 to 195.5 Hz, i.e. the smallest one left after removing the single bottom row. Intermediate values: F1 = 7.151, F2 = 9.719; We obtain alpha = -3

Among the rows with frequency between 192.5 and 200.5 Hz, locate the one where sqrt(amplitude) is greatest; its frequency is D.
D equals 199.0 Hz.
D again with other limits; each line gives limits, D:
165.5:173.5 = 166.0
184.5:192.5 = 192.0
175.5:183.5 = 176.0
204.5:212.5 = 212.0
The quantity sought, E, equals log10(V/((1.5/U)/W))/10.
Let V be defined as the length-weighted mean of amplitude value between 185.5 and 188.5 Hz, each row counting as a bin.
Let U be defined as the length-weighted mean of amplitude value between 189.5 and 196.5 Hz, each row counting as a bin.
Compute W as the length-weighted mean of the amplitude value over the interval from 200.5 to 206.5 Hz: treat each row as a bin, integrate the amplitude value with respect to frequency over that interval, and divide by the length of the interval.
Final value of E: 0.24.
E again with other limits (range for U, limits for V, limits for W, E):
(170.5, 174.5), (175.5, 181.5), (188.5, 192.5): 0.20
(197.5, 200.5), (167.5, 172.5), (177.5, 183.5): 0.22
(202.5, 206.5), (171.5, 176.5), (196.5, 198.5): 0.24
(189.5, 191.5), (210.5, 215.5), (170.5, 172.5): 0.24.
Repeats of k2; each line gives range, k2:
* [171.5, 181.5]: 172.0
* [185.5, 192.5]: 192.0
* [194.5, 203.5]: 201.0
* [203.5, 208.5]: 208.0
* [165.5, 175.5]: 166.0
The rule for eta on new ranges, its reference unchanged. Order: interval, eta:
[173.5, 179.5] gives 3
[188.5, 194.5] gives 4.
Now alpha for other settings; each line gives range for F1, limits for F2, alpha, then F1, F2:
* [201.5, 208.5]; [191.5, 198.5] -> 2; 8.867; 7.226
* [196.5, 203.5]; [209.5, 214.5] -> -1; 8.322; 9.719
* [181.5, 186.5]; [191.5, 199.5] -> -3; 4.661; 7.226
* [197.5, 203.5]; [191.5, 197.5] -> 1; 8.714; 7.226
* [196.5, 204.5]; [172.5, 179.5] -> 4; 8.322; 4.454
